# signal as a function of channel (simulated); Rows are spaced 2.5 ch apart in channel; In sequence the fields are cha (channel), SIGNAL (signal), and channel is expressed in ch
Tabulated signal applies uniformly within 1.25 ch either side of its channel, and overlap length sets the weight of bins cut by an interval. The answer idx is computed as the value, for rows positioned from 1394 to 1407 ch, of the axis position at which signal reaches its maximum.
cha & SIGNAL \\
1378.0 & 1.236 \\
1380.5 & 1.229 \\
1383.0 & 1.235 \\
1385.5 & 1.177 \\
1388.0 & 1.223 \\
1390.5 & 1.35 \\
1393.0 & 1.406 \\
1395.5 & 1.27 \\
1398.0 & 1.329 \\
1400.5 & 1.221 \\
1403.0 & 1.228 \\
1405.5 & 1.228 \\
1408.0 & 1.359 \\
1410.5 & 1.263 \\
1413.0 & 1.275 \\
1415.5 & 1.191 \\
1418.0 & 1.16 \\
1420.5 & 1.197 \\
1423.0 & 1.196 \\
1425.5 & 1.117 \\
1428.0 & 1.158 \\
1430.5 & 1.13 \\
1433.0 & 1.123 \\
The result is 1398.0 ch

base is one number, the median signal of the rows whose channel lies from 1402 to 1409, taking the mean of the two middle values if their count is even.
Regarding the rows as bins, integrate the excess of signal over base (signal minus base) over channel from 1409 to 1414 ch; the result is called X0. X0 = 0.23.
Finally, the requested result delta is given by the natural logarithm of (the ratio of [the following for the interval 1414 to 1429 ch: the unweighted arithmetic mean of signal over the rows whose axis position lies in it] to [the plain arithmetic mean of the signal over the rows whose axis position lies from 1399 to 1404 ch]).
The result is -0.05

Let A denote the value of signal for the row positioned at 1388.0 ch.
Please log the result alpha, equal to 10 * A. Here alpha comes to 12.2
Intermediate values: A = 1.223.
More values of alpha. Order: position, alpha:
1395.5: 12.7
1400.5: 12.2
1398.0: 13.3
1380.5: 12.3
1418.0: 11.6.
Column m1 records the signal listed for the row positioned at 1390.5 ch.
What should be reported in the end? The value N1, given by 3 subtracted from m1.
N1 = -1.65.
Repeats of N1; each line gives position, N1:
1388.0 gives -1.78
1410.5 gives -1.74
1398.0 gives -1.67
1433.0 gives -1.88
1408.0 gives -1.64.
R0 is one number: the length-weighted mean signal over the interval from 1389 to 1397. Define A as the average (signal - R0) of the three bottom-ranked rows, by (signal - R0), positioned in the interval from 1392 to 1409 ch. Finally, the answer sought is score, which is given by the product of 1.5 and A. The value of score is -0.168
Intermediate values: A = -0.112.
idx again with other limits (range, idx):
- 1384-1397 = 1393.0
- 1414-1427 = 1420.5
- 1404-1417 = 1408.0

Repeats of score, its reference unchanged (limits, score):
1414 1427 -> -0.273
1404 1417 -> -0.166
